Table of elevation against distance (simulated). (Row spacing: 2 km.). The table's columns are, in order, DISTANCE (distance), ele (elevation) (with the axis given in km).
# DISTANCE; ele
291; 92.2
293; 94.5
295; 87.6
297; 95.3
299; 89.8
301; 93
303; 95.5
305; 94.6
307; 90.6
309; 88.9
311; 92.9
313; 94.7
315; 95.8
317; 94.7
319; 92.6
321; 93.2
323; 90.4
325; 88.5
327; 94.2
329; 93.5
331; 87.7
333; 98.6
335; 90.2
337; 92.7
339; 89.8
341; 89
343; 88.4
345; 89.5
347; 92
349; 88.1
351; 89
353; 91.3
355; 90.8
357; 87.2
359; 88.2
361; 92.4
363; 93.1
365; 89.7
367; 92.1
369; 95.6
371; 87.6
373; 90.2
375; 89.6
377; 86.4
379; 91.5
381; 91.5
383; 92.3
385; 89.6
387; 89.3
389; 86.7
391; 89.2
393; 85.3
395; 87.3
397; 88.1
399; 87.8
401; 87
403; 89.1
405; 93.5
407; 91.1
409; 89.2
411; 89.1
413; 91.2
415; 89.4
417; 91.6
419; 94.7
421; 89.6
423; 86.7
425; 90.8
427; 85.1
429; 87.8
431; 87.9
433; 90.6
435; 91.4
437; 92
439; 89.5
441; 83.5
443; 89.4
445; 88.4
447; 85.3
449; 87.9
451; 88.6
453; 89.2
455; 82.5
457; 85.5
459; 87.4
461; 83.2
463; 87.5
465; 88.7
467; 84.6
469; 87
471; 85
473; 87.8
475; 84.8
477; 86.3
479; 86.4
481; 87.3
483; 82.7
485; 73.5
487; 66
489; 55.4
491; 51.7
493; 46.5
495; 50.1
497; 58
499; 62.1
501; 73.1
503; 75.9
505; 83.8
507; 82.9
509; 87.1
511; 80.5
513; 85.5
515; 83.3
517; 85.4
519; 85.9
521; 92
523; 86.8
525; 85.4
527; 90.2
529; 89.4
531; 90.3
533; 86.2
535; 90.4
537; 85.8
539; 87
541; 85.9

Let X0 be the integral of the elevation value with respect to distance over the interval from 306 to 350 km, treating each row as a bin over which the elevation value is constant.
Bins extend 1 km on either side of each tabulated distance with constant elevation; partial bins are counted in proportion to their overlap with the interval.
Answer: 4032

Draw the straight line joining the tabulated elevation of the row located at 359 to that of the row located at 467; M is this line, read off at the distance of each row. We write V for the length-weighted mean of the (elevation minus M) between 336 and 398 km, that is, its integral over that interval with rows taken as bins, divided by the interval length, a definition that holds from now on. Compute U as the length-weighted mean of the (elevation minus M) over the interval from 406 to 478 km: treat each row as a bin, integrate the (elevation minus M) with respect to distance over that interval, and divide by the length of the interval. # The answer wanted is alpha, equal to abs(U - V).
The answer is 0.8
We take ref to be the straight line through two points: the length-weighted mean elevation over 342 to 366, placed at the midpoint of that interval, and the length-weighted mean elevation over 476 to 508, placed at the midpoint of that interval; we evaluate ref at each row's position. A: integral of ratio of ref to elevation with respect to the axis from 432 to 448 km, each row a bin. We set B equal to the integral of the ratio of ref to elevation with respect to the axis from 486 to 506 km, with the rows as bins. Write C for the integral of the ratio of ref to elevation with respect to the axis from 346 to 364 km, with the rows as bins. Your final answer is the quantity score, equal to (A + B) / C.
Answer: 2.1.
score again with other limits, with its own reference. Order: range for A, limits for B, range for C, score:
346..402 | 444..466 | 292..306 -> 5.0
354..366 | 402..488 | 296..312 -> 5.2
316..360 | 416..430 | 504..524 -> 3.6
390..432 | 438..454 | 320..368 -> 1.1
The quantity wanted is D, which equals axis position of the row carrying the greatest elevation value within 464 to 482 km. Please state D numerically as 465 km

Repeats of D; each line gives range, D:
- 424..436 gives 435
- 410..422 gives 419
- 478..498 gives 481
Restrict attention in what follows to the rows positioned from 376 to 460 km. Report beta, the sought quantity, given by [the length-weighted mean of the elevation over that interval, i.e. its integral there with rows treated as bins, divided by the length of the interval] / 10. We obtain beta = 8.9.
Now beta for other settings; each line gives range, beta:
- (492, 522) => 7.5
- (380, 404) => 8.9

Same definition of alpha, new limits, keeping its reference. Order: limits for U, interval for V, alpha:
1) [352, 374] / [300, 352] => 0.1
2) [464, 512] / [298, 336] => 11.6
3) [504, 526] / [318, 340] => 0.4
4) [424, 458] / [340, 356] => 1.3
